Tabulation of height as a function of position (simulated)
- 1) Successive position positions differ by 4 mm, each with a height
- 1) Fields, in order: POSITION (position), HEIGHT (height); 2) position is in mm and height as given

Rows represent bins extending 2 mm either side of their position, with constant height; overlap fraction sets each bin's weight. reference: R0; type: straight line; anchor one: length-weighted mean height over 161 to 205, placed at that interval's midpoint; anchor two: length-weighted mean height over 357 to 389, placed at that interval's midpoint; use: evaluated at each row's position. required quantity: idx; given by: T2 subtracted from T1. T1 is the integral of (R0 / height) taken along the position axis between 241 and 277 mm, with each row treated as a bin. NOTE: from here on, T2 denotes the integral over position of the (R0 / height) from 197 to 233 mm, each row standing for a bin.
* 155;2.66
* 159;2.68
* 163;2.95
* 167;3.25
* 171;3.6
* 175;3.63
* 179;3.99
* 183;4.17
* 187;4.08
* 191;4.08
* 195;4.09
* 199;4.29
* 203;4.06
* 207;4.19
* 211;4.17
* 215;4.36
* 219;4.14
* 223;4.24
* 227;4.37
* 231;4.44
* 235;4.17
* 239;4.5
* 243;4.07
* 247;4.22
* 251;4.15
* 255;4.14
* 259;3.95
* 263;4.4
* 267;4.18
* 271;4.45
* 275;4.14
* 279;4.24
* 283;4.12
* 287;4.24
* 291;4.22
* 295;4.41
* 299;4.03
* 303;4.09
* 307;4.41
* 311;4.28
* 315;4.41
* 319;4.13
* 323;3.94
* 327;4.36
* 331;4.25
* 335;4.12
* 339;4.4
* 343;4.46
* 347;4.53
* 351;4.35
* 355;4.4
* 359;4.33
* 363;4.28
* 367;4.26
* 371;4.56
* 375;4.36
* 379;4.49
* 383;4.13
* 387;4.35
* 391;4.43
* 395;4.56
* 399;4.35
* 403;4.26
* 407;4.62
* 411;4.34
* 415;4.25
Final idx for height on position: 1.5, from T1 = 34.8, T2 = 33.2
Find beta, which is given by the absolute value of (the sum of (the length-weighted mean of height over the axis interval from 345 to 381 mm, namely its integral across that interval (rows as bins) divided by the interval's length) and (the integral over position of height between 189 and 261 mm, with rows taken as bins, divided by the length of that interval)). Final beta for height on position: 8.60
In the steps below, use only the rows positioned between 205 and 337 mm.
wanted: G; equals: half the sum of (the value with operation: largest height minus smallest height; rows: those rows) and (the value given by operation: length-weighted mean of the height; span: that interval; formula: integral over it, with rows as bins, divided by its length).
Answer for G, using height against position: 2.39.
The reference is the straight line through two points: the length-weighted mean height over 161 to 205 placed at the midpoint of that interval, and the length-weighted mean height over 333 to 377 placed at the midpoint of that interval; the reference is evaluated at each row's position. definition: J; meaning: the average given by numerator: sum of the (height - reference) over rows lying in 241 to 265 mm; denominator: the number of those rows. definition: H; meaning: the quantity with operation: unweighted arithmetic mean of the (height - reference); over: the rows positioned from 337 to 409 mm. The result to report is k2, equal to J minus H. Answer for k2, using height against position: 0.13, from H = -0.03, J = 0.10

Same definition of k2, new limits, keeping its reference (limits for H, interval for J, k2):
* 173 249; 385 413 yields -0.34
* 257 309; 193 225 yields 0.20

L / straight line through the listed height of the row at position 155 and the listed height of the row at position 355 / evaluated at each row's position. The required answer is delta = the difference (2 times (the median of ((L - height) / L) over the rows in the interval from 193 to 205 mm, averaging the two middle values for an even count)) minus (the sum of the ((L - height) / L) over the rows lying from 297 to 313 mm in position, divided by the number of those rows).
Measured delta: -0.7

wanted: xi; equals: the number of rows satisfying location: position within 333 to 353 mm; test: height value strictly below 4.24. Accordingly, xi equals 1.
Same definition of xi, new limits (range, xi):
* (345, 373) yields 0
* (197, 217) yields 3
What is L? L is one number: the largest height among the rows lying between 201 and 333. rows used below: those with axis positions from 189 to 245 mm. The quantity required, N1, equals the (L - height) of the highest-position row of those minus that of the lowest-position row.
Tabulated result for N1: 0.01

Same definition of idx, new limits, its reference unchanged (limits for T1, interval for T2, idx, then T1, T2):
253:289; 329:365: -0.6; 34.9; 35.4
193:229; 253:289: -1.4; 33.4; 34.9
